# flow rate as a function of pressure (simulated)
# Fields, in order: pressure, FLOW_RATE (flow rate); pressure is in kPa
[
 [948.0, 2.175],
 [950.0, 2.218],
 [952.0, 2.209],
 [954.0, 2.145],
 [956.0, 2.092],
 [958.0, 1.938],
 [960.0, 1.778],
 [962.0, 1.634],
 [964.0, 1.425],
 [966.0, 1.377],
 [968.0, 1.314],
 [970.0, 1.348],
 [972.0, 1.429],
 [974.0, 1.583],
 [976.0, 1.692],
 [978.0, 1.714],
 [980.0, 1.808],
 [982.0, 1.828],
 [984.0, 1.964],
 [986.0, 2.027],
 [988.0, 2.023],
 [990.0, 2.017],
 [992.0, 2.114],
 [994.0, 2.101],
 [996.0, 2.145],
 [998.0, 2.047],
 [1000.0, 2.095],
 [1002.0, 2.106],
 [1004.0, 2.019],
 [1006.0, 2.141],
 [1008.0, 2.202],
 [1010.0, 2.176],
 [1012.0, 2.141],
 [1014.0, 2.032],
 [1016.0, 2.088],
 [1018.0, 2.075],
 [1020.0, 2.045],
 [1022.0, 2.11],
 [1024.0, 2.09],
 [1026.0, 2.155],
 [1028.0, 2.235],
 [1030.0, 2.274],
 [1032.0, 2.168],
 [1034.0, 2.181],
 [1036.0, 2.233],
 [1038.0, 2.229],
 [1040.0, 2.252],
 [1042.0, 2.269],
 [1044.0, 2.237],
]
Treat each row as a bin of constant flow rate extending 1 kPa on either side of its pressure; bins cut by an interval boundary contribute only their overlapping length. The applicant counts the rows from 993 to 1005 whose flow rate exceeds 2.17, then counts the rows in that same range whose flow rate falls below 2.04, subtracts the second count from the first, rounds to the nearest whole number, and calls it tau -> -1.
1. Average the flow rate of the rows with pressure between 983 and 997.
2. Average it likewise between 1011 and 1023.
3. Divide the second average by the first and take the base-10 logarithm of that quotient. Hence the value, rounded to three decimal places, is 0.005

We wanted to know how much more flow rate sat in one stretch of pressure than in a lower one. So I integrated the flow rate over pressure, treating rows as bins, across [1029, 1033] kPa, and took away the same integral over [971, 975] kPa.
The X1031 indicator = 2.9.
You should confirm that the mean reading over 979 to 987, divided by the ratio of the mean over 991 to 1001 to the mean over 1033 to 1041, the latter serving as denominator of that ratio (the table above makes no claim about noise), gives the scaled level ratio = 2.0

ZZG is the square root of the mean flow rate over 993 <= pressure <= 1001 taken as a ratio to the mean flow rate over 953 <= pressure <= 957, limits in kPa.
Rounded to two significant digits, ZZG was 0.99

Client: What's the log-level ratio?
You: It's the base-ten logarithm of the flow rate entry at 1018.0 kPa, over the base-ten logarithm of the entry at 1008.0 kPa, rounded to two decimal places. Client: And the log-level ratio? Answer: 0.92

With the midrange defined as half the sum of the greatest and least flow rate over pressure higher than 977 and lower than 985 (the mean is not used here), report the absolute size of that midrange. 1.84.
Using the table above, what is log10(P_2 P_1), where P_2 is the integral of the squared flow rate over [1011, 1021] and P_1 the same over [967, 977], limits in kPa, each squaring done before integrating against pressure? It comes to 3.0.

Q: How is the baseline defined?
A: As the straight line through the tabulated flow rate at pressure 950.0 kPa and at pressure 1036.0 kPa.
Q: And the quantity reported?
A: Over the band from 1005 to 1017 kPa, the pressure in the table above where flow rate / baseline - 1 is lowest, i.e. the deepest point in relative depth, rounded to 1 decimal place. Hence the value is 1014.0 kPa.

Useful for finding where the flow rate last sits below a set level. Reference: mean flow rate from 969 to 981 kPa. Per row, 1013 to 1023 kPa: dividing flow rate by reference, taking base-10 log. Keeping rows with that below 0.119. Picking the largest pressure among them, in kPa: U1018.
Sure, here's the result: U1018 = 1020.0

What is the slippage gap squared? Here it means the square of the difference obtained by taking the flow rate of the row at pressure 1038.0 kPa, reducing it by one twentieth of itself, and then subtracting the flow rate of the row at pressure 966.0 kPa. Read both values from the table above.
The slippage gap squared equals 0.55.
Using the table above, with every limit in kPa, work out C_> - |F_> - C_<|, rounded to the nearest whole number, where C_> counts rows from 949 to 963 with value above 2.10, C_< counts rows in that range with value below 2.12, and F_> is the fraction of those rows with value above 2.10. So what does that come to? -1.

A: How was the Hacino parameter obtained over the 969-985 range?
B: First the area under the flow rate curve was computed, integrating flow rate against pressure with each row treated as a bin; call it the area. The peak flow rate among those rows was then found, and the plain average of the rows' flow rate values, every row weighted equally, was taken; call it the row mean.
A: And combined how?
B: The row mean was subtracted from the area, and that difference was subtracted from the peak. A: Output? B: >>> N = -23.1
